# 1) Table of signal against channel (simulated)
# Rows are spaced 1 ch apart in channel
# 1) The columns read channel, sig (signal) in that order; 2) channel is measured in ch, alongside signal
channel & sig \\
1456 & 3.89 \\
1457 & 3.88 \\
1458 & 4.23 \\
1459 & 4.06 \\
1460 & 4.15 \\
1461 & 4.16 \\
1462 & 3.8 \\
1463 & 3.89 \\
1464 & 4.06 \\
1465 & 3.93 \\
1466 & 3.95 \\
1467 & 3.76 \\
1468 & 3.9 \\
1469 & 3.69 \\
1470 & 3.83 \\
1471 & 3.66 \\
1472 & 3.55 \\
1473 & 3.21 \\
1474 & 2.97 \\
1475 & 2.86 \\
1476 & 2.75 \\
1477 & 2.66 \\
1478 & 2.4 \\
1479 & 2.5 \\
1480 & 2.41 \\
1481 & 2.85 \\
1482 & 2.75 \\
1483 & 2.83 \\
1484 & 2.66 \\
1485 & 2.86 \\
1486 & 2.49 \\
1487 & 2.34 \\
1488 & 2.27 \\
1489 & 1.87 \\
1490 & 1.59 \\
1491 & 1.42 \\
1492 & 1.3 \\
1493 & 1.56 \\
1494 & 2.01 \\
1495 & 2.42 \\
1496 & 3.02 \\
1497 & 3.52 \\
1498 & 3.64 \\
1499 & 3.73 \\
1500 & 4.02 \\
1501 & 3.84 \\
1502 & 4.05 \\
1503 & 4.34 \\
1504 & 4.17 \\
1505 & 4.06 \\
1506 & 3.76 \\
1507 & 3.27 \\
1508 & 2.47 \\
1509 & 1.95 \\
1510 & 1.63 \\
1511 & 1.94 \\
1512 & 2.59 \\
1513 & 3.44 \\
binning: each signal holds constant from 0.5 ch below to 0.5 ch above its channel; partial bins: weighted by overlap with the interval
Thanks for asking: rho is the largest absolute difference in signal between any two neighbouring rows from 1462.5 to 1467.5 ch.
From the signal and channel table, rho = 0.19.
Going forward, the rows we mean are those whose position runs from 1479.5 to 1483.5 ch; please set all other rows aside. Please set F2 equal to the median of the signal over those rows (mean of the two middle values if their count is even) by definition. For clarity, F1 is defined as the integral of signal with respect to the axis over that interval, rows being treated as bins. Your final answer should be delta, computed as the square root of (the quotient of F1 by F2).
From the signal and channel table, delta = 2.0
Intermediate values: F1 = 11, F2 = 2.8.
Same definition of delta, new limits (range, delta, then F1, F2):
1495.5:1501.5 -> 2.4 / 22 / 3.7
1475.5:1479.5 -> 2.0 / 10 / 2.6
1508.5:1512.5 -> 2.0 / 8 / 1.9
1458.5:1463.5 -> 2.2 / 20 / 4.1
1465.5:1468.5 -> 1.7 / 12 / 3.9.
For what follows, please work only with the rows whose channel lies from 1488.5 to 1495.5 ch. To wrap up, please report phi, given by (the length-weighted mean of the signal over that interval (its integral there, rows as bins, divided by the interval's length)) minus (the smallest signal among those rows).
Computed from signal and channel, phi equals 0.44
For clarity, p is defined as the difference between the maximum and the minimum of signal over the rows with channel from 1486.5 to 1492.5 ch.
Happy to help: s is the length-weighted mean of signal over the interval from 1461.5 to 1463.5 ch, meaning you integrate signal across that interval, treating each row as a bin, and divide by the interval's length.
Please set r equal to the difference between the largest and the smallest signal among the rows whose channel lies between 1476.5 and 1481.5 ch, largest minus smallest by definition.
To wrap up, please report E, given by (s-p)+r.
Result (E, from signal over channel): 3.3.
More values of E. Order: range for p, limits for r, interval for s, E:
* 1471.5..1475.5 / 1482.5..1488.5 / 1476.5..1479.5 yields 2.4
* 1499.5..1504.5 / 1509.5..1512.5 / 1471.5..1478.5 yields 3.4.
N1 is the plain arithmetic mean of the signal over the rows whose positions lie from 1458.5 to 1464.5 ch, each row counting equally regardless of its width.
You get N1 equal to 4.0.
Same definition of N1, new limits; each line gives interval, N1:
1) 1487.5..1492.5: 1.7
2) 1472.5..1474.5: 3.1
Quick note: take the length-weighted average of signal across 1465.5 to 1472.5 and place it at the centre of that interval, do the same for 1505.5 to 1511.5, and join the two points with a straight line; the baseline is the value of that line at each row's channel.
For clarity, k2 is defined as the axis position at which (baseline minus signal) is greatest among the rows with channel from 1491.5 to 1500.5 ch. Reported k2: 1492 ch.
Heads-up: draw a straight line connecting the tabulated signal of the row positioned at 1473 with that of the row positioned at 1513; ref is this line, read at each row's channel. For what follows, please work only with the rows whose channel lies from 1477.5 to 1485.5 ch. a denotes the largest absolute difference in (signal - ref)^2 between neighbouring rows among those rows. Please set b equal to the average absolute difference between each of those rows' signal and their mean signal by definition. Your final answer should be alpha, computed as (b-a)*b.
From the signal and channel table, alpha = -0.062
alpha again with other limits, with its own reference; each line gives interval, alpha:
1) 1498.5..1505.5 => -0.046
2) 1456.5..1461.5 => -0.055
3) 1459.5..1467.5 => -0.059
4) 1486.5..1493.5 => -0.223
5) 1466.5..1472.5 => -0.016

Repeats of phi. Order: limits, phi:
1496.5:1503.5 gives 0.36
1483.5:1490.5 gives 0.71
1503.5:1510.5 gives 1.41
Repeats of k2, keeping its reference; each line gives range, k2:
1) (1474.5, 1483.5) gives 1478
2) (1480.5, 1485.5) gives 1484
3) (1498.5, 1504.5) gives 1499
